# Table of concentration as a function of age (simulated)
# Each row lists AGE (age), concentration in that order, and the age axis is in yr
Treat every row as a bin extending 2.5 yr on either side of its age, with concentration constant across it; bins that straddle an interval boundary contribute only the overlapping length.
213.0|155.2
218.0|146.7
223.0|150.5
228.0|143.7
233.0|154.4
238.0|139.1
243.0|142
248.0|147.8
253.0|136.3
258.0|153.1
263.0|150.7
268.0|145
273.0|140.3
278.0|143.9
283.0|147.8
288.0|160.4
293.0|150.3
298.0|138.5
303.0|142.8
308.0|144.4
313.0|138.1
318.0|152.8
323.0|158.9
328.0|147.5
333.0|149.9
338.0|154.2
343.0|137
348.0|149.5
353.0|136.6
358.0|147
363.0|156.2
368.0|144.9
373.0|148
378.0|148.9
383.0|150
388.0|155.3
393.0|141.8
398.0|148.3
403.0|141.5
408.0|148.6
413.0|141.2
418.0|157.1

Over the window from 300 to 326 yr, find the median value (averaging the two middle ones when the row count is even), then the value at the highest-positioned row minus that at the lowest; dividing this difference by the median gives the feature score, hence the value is 0.11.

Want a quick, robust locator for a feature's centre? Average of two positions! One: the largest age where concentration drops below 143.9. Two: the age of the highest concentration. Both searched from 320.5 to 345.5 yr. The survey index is 333.0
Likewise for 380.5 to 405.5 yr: 395.5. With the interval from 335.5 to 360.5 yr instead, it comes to 345.5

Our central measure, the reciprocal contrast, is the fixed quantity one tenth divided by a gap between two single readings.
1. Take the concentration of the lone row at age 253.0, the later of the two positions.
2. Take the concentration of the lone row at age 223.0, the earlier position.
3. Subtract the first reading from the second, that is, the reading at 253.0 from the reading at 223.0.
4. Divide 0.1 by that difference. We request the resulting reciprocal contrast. 0.01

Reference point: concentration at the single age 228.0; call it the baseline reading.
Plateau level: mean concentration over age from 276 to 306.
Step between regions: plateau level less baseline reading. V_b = 4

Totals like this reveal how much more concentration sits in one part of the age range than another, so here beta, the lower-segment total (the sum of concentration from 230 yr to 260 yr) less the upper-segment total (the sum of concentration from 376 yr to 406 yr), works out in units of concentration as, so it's -13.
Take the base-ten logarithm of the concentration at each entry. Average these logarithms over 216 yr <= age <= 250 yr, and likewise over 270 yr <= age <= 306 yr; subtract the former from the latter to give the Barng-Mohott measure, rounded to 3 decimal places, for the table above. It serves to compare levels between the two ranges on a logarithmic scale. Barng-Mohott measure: 0.000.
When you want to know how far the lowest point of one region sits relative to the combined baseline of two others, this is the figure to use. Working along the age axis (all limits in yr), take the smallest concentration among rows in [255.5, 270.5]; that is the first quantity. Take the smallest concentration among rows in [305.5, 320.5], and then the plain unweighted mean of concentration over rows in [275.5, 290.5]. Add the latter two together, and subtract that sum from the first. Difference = -144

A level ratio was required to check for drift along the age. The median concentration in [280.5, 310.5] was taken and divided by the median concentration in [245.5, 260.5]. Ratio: 0.988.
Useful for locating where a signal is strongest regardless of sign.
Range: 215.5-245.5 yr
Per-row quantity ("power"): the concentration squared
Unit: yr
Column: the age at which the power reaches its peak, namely 233.0 yr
